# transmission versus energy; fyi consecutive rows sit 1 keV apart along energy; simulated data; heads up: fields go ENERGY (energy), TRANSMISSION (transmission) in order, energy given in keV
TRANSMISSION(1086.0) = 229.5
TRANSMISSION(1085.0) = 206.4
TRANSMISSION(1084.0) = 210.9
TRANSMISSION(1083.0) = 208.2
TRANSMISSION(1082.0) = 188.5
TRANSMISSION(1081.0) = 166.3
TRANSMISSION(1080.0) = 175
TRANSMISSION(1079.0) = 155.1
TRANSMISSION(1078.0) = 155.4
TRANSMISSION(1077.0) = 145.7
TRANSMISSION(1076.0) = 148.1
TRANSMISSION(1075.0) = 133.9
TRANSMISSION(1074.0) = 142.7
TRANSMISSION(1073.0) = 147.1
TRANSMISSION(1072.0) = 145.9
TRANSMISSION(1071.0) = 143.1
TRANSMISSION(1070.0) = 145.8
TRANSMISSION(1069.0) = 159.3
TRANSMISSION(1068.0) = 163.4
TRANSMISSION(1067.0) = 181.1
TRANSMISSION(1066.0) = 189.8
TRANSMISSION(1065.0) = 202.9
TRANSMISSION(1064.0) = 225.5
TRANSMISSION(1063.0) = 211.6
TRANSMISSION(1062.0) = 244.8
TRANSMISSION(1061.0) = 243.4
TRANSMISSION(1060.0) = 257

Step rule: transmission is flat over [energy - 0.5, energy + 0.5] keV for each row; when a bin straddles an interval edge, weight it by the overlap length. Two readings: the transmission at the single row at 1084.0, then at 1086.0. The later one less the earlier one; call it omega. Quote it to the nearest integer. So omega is 19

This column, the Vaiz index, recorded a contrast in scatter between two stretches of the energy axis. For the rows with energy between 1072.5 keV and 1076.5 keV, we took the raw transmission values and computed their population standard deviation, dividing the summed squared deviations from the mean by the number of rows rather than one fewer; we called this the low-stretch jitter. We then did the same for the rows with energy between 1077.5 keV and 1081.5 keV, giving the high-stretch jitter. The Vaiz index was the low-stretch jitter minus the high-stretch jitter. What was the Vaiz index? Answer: -2.7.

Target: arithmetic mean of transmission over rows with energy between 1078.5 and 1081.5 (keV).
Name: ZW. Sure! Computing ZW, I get 165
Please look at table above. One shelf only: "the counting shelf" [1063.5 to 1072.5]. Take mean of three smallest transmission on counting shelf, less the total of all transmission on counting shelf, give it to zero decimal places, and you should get -1412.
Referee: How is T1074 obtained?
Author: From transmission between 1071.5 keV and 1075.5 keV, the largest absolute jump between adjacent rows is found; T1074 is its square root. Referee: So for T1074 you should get 3.0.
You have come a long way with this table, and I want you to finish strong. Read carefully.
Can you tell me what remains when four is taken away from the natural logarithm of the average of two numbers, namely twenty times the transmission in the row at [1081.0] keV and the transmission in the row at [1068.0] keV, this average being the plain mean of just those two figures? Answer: 3.46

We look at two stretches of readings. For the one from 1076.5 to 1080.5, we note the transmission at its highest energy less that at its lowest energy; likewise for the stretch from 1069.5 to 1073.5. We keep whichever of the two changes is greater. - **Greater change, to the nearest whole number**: 29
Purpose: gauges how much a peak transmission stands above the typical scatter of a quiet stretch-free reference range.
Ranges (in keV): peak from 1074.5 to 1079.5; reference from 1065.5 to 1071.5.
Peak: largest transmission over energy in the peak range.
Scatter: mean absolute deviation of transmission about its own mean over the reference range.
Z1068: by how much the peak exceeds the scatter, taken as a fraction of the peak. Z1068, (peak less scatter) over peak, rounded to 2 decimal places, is 0.91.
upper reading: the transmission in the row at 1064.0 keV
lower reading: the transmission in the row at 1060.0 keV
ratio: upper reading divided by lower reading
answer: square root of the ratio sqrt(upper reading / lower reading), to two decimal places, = 0.94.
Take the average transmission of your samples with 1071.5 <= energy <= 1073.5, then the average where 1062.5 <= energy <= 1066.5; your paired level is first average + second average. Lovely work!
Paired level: 354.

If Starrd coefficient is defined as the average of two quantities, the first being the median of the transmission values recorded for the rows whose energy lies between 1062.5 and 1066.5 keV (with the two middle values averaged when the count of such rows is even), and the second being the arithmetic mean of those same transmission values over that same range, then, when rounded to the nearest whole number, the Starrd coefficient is 207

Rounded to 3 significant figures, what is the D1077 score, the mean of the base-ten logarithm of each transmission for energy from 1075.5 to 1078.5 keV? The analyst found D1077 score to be 2.18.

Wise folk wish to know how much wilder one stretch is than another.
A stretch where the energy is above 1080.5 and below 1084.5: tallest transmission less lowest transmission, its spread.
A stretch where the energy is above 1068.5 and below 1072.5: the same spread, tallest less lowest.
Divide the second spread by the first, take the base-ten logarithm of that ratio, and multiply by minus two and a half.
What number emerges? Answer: 1.1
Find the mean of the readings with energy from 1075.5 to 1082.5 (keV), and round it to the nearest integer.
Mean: 162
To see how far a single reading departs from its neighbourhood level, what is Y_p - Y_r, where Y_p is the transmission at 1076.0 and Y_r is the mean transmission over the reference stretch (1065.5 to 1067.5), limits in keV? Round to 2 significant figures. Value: -37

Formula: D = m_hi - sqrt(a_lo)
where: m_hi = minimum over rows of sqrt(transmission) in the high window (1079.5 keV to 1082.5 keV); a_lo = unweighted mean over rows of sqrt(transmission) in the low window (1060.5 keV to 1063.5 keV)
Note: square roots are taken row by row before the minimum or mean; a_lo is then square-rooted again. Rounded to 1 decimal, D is 9.0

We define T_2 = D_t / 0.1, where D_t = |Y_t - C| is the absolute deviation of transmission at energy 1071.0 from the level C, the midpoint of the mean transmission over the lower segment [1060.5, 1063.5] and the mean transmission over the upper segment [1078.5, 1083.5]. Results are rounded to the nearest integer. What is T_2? 628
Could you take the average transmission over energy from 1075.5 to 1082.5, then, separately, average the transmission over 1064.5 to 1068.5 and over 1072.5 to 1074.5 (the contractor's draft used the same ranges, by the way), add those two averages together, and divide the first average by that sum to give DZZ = 0.49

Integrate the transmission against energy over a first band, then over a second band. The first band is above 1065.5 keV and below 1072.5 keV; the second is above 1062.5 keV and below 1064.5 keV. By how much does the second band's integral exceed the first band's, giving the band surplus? -691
